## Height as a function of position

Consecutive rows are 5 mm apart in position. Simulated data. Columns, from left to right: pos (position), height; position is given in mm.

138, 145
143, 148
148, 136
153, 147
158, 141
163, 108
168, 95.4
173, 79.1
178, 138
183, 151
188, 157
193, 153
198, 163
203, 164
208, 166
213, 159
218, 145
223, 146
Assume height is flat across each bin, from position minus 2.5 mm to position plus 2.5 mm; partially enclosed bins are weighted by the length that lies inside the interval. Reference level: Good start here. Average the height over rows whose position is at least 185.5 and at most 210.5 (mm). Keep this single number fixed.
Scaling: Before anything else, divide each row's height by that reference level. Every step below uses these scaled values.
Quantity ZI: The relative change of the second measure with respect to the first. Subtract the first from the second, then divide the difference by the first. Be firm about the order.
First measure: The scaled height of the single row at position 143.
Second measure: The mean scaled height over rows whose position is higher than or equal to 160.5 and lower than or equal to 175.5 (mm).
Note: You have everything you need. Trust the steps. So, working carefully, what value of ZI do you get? -0.36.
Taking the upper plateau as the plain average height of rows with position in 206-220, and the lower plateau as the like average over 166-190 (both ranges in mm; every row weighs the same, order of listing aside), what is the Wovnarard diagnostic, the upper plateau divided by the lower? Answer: 1.26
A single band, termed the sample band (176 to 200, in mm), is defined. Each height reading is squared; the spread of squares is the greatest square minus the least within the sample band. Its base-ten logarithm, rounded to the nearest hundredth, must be 3.88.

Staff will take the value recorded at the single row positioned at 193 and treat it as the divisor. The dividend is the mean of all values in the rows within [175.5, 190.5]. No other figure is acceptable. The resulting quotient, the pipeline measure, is 0.97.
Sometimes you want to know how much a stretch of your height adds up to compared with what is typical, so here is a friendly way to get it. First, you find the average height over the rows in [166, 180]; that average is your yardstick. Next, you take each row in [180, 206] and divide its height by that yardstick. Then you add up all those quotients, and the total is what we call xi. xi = 7.6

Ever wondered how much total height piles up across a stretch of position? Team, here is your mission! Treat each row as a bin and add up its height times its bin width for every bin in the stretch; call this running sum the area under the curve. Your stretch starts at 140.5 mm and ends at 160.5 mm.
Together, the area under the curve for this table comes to 2860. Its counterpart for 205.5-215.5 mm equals 1625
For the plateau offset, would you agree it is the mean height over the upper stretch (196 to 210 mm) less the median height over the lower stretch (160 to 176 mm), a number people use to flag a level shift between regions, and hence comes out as 69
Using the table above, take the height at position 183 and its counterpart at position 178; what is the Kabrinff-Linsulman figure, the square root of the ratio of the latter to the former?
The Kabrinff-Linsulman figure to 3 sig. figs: 0.956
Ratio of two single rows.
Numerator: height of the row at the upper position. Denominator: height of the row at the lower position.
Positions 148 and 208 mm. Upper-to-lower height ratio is 1.22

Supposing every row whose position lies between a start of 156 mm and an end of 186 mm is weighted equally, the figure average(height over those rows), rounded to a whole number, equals 119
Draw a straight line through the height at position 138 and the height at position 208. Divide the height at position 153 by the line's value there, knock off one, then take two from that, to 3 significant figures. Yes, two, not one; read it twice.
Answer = -2.02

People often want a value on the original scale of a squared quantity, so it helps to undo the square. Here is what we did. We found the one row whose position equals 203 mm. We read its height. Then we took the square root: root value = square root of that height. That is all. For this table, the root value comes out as 12.8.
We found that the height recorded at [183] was 151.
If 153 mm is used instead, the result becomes 147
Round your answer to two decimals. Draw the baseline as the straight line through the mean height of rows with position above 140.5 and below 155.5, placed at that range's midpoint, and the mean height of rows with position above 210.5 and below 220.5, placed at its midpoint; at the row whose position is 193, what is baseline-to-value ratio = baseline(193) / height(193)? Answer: 0.98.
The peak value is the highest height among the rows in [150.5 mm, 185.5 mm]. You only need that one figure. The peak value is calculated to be 151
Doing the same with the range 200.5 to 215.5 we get 166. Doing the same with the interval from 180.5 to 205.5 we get 164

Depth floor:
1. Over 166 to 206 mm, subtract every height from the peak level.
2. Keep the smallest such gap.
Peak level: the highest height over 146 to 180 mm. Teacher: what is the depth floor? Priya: -17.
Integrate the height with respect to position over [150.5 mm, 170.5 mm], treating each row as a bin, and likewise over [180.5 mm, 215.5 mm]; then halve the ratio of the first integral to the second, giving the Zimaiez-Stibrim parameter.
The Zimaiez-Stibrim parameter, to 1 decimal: 0.2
